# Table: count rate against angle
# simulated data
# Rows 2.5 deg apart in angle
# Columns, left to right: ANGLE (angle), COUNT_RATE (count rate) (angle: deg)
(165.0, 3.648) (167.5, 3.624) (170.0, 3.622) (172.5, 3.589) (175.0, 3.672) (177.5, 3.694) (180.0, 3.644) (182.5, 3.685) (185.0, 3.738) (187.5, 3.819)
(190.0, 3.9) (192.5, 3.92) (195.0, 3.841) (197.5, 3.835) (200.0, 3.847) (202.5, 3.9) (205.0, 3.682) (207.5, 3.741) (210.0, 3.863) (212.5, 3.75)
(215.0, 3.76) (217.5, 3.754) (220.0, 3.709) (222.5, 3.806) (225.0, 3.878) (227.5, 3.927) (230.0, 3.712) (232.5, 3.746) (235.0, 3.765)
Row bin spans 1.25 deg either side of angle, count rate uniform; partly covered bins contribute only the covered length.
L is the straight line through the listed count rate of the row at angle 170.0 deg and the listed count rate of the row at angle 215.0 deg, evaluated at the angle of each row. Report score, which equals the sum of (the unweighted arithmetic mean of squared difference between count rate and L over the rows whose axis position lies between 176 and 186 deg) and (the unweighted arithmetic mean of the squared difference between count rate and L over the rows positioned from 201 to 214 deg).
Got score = 0.012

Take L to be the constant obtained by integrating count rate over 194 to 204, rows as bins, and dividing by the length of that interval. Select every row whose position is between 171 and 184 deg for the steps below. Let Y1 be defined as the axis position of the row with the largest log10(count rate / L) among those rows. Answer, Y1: 177.5 deg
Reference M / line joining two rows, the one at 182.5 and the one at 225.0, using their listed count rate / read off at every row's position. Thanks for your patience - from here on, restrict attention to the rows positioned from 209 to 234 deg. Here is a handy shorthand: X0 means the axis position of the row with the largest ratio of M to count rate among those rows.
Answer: 230.0 deg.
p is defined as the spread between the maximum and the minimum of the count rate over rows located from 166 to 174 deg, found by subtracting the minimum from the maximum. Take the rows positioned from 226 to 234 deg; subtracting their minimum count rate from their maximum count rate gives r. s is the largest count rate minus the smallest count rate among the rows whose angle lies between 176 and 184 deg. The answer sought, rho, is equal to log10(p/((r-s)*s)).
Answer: 0.6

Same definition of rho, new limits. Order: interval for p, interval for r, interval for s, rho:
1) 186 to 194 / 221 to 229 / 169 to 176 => 1.5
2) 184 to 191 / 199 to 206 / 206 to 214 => 1.1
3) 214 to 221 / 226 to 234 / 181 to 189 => 0.7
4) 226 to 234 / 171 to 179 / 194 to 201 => 2.3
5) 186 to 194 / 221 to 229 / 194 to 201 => 1.9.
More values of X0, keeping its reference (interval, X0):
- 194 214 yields 205.0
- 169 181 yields 172.5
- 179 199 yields 180.0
